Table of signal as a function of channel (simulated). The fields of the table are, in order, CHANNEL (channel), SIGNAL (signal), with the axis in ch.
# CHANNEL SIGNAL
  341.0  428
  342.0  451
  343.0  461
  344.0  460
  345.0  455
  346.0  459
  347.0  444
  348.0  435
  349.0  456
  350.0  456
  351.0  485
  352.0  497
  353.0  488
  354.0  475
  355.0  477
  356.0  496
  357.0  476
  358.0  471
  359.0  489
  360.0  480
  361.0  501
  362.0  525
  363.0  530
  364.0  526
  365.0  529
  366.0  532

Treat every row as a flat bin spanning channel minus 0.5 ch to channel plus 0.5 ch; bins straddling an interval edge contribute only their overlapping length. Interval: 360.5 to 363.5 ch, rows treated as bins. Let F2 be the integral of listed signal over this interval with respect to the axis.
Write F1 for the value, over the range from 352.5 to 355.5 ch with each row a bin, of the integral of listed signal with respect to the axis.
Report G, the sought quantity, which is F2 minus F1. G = 116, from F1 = 1440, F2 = 1556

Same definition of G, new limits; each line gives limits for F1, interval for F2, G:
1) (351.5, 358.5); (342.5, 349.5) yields -210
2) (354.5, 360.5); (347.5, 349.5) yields -1998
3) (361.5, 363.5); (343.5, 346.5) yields 319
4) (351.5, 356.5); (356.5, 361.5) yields -16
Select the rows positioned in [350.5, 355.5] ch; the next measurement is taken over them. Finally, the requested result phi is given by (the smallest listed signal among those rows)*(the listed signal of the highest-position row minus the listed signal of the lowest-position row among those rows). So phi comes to -3800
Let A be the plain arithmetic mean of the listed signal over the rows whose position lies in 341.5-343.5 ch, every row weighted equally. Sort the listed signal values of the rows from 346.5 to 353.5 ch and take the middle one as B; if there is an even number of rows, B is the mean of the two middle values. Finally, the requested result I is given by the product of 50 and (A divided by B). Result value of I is 50.0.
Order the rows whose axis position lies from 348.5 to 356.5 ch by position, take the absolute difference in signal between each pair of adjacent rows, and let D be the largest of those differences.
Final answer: 29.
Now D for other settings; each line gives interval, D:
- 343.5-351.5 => 29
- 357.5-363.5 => 24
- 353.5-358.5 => 20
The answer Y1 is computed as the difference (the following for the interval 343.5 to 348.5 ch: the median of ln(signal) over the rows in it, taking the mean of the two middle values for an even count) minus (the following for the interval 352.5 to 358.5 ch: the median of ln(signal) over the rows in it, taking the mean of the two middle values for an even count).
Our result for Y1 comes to -0.05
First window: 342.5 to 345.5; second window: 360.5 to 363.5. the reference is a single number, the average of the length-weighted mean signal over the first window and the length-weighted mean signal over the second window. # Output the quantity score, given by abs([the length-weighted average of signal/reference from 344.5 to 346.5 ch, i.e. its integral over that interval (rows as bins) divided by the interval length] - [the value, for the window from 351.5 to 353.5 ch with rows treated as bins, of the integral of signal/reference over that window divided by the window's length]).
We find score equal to 0.073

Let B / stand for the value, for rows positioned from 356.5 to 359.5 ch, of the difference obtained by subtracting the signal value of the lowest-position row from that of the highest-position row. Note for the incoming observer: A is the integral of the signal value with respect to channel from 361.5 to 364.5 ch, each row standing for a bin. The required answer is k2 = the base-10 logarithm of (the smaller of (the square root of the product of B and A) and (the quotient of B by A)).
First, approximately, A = 1581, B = 13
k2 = -2.08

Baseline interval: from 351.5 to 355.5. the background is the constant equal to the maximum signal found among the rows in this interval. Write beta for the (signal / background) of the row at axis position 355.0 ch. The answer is 0.96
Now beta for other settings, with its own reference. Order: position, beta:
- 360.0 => 0.97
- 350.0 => 0.92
